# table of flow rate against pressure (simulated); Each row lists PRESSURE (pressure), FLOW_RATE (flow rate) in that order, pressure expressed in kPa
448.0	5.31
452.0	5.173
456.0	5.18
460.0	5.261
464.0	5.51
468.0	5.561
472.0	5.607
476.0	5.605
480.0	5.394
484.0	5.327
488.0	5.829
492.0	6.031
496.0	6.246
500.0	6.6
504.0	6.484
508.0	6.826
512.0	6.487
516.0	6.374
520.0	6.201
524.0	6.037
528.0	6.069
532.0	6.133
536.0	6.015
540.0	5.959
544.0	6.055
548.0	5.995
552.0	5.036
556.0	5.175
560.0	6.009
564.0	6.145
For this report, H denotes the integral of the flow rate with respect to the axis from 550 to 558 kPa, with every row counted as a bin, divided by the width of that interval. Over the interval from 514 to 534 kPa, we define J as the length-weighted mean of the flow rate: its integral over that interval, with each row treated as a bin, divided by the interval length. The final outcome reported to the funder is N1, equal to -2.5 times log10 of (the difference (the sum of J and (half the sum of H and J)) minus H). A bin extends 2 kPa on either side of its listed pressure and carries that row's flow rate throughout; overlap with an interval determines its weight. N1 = -2.06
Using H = 5.1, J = 6.2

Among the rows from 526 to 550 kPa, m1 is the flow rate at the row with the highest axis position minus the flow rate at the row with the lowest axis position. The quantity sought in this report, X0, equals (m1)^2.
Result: 0.01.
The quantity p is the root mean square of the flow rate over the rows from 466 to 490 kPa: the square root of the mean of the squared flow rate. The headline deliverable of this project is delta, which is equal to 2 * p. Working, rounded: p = 5.6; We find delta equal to 11.1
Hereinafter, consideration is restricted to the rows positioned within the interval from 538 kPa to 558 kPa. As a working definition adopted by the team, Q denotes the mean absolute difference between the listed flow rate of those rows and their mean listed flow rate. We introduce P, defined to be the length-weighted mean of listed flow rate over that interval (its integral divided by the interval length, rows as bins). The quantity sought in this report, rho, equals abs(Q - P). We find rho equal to 5.2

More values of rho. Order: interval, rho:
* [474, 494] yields 5.4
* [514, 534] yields 6.1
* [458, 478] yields 5.4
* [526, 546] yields 6.0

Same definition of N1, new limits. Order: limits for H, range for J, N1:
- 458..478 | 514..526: -2.04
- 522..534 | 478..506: -1.93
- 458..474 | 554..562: -1.88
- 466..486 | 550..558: -1.73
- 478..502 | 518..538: -1.98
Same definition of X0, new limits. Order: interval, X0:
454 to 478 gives 0.18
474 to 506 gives 0.77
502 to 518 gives 0.01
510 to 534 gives 0.13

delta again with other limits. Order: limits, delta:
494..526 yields 12.8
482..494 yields 11.5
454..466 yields 10.6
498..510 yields 13.3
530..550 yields 12.1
